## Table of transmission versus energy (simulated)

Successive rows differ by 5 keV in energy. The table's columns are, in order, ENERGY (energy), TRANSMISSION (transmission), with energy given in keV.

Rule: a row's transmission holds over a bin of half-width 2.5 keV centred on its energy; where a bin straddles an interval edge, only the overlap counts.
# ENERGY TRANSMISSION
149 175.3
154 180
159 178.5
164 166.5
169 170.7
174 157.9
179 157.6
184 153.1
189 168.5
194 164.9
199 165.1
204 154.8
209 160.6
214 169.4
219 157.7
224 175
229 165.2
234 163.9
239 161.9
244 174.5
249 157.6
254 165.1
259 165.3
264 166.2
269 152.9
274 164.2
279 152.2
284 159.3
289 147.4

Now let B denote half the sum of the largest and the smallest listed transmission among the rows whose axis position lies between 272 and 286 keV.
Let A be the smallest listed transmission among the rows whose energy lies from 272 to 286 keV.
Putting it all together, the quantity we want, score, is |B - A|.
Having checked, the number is 6.0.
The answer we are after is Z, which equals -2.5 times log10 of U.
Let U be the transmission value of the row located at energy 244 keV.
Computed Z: -5.60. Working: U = 174.5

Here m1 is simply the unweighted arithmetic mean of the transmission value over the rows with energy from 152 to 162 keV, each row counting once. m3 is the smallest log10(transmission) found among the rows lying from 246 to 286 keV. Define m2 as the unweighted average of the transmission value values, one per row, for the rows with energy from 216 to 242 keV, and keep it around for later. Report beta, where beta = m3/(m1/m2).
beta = 2.01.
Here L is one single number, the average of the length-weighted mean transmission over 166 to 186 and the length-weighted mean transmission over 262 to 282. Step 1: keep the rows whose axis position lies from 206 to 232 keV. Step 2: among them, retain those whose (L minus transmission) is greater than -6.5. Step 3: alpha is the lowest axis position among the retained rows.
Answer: 209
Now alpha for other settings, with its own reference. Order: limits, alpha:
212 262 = 219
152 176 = 174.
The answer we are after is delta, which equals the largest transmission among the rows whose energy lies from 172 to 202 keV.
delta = 168.5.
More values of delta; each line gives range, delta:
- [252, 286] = 166.2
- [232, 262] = 174.5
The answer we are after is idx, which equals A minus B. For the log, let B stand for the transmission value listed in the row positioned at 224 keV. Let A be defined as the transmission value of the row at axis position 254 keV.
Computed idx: -10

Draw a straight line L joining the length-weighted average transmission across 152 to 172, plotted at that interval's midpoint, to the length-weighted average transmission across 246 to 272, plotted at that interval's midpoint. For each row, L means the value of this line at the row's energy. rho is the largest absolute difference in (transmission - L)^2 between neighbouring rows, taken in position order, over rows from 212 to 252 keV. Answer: 115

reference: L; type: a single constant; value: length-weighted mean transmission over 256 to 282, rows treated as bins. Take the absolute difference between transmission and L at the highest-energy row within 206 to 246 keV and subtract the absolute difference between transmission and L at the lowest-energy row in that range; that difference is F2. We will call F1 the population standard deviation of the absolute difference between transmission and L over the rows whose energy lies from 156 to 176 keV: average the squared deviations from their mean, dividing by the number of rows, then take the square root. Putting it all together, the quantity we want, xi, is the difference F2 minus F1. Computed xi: 8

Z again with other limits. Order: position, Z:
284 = -5.51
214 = -5.57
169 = -5.58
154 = -5.64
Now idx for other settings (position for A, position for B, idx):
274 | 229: -1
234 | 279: 12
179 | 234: -6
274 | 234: 0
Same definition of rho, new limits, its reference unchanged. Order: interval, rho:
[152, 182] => 194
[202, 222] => 132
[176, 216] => 308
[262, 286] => 50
